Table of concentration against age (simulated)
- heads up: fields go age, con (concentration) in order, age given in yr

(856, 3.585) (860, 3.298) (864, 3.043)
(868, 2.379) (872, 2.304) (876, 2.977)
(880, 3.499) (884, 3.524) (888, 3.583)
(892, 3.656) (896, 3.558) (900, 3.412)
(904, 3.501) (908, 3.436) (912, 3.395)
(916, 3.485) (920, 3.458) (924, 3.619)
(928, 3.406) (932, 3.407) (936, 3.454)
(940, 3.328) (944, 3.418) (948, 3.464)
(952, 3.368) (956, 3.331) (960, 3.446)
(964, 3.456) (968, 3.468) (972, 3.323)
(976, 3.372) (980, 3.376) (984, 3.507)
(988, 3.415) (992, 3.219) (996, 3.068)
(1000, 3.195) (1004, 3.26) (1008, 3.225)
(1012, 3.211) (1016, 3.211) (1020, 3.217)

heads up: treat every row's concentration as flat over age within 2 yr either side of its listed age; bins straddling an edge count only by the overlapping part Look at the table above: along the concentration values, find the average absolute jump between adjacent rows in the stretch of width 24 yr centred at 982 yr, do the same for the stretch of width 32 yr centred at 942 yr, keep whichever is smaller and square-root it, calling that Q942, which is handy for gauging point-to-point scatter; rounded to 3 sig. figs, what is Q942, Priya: 0.252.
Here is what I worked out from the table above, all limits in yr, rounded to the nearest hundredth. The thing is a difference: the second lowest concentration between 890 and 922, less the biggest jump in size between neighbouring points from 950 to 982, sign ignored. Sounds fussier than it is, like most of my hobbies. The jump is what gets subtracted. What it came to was 3.27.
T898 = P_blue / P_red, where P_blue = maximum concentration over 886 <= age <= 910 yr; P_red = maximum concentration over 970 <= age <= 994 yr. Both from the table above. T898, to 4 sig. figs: 1.042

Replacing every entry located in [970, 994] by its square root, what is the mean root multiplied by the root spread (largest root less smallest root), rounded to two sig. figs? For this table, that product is 0.14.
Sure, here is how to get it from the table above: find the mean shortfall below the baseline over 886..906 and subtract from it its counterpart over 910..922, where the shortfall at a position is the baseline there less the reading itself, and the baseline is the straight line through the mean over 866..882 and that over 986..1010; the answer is -0.17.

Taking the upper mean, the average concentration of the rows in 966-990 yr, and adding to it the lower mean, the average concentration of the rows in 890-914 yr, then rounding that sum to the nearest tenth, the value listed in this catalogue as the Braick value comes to 6.9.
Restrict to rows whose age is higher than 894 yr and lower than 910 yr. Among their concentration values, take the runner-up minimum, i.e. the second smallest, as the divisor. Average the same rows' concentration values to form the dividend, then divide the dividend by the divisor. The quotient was 1.01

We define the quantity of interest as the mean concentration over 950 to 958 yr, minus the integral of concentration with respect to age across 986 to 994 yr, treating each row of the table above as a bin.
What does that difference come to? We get -23.2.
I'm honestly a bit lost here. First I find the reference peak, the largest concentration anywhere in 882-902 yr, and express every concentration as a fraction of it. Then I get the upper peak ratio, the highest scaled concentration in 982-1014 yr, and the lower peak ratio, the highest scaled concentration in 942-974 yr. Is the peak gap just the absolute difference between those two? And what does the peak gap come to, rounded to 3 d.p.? 0.011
